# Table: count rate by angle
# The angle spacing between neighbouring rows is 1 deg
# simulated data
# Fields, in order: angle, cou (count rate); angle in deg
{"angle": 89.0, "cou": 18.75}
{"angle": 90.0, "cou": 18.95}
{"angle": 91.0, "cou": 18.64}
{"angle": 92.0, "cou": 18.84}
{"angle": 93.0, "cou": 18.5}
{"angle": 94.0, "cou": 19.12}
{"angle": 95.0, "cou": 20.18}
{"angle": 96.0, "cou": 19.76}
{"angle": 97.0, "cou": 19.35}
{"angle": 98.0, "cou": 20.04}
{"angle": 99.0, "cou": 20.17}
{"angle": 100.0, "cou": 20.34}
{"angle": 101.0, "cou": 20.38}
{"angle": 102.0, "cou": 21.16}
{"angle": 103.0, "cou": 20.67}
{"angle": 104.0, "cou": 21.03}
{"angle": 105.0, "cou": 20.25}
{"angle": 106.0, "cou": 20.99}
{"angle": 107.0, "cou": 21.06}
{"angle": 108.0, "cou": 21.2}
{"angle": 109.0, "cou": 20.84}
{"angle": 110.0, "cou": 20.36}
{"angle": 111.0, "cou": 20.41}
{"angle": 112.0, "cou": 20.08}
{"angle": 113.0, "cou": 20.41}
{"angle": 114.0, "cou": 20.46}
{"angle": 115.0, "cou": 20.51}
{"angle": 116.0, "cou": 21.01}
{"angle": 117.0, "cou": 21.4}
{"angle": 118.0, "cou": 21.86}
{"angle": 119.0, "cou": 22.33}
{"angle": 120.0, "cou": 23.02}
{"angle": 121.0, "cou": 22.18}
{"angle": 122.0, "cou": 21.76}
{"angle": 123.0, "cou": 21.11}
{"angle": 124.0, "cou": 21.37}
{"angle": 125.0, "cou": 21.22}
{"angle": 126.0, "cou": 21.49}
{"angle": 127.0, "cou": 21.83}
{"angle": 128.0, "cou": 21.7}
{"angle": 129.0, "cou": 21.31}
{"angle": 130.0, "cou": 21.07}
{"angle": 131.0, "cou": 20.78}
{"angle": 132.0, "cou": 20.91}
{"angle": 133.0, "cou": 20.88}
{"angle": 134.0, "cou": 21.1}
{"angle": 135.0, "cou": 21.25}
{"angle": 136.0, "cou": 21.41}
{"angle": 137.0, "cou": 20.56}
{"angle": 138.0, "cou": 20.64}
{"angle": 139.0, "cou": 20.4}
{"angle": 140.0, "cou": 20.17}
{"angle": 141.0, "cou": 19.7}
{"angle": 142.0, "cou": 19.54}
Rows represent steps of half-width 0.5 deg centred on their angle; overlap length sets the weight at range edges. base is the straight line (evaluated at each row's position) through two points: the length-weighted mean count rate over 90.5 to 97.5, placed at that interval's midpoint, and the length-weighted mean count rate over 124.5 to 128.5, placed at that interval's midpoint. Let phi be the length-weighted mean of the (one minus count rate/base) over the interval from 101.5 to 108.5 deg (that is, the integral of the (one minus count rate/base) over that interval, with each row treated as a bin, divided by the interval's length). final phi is -0.05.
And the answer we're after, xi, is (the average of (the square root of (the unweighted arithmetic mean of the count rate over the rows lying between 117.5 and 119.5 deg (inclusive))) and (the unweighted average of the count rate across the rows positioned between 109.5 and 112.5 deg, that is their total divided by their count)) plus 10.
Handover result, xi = 22.5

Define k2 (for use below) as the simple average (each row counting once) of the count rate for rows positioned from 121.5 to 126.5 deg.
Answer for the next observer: 21.4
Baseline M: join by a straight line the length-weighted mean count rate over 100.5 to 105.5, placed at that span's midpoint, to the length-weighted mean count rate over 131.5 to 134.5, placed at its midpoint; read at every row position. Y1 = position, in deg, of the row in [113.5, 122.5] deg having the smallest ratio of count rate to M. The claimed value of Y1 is 114.0 deg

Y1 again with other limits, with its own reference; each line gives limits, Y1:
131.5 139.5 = 139.0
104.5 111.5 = 105.0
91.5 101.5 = 93.0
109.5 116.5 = 112.0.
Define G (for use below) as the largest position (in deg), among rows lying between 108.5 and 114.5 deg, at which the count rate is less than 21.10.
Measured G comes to 114.0 deg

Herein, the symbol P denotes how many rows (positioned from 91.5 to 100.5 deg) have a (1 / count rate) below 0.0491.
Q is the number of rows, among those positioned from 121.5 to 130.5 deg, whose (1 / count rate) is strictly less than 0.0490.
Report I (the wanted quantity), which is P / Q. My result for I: 0.0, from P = 0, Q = 9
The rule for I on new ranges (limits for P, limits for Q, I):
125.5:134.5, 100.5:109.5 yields 1.3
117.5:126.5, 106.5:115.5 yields 1.3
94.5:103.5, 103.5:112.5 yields 0.5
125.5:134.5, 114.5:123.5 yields 1.0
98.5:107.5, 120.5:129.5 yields 0.7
